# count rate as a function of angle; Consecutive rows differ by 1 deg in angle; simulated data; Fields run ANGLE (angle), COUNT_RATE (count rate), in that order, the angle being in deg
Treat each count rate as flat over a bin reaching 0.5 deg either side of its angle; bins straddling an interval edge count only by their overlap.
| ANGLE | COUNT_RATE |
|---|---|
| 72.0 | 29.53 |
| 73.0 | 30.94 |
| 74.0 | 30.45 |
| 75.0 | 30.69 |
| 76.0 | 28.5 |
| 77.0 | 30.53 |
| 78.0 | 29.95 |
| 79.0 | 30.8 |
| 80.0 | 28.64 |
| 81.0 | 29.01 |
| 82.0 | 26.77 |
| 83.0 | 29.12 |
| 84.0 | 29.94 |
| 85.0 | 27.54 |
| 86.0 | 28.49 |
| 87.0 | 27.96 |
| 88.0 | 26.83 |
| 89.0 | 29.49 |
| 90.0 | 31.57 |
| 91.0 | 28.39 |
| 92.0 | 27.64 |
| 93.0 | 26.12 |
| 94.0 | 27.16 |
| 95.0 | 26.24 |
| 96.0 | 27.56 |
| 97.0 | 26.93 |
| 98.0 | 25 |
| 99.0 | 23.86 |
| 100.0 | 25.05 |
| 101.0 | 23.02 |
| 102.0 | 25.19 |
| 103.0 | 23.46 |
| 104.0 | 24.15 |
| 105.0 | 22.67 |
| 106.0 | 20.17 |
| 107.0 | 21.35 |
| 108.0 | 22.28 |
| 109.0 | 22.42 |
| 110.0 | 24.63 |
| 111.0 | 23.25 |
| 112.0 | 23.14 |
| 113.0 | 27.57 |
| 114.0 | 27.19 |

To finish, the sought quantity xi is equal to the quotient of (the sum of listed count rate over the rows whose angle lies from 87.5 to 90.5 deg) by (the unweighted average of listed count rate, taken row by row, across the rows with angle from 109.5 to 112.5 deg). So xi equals 3.7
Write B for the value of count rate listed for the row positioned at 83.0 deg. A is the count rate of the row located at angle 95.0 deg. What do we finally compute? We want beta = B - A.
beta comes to 3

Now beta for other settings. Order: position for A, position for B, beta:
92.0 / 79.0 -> 3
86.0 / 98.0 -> -3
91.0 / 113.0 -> -1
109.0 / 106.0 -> -2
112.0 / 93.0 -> 3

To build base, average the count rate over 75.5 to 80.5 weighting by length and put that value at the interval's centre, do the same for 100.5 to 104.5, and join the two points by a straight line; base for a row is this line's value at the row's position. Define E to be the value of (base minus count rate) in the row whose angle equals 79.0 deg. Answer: -1.3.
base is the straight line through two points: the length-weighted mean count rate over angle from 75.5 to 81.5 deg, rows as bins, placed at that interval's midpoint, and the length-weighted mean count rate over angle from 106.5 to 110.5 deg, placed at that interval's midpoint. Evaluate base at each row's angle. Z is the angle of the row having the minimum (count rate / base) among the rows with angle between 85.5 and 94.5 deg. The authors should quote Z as 88.0 deg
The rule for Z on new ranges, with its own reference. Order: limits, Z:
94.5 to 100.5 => 99.0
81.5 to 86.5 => 82.0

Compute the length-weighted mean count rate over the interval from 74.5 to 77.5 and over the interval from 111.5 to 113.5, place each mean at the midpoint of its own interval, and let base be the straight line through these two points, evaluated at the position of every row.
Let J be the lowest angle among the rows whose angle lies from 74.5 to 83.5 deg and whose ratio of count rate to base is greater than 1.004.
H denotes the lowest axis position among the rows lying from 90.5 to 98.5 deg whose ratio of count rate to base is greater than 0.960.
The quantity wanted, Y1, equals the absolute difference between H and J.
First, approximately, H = 91.0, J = 75.0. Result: 16 deg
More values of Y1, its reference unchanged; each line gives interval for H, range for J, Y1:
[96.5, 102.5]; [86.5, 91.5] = 8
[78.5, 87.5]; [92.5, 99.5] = 17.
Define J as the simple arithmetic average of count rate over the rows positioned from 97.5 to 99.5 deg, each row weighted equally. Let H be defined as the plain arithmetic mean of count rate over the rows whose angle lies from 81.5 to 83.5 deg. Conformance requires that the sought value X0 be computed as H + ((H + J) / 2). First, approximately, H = 28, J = 24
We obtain 54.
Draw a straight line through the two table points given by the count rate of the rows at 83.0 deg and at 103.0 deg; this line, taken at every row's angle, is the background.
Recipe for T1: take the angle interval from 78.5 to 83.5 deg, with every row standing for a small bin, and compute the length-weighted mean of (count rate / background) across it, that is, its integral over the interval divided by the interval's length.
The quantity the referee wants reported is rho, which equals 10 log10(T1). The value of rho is -0.1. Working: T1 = 0.97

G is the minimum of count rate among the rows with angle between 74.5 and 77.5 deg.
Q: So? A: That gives 28.5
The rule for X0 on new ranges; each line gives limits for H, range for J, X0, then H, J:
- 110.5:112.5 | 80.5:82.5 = 49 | 23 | 28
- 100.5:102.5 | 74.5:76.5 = 51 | 24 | 30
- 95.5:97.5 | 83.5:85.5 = 55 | 27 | 29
